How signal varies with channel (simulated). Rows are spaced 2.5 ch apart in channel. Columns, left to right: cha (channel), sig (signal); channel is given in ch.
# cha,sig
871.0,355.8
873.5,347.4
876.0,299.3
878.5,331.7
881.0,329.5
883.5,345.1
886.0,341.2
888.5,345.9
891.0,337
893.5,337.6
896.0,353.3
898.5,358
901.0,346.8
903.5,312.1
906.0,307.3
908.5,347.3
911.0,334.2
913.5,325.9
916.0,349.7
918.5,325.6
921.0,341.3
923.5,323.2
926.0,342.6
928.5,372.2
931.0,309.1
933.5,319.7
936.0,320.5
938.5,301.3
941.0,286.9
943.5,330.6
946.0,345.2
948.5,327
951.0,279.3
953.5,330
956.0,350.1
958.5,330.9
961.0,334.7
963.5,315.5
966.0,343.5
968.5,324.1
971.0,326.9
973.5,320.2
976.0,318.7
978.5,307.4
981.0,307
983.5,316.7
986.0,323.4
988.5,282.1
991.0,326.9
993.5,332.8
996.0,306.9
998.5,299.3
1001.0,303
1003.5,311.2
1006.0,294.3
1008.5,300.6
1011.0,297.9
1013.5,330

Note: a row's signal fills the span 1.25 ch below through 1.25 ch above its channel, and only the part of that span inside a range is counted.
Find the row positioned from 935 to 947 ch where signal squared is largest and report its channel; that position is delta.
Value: 946.0 ch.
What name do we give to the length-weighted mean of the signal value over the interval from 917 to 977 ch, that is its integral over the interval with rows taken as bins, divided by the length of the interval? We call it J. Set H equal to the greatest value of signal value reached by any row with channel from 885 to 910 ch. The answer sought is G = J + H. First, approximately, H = 358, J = 326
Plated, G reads 684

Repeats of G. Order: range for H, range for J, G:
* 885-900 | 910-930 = 697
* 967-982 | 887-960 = 658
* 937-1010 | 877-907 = 687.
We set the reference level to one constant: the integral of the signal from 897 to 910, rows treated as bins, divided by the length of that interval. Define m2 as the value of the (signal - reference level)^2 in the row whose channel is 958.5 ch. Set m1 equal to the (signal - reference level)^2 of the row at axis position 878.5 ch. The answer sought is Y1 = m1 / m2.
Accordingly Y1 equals 0.6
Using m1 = 9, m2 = 14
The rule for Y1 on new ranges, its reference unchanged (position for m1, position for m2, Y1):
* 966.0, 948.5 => 1.3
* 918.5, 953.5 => 3.8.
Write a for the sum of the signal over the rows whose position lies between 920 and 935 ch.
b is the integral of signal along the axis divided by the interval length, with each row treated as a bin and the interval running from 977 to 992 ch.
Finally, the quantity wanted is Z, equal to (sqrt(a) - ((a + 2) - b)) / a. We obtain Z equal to -0.8241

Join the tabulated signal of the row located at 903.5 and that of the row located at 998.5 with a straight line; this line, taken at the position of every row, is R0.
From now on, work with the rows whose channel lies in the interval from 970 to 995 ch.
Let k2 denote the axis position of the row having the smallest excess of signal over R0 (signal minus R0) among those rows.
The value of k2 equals 988.5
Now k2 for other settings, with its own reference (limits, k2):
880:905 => 903.5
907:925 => 923.5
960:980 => 978.5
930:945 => 941.0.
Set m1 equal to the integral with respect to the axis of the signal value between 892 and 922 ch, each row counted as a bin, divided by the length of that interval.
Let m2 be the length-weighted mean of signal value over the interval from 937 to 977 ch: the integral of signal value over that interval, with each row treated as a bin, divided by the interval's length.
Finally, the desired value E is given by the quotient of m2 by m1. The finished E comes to 0.96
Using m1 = 337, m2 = 323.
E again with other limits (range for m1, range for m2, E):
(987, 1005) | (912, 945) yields 1.06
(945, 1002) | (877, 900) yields 1.07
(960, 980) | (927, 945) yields 0.99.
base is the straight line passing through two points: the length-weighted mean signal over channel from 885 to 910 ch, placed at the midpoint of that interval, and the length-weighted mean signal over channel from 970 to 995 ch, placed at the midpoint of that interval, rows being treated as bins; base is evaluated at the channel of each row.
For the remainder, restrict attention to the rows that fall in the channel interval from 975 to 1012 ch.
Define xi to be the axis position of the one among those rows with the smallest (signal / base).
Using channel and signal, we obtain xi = 988.5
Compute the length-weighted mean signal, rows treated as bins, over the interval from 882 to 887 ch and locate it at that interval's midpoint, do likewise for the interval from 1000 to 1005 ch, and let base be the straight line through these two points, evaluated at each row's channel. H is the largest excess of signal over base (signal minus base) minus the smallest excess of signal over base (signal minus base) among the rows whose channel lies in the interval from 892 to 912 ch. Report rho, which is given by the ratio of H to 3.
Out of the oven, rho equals 16.1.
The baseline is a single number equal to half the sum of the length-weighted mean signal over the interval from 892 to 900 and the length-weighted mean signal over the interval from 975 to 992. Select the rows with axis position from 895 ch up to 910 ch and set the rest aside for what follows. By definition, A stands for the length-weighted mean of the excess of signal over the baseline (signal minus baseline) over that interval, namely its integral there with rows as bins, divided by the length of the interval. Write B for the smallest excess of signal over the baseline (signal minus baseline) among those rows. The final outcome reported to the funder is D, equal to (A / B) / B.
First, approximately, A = 7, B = -23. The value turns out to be 0.013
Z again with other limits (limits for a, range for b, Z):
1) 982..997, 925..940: -0.8051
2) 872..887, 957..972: -0.8133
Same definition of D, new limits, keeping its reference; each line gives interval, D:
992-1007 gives -0.017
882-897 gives 0.281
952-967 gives 0.013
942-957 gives -0.002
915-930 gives 0.229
